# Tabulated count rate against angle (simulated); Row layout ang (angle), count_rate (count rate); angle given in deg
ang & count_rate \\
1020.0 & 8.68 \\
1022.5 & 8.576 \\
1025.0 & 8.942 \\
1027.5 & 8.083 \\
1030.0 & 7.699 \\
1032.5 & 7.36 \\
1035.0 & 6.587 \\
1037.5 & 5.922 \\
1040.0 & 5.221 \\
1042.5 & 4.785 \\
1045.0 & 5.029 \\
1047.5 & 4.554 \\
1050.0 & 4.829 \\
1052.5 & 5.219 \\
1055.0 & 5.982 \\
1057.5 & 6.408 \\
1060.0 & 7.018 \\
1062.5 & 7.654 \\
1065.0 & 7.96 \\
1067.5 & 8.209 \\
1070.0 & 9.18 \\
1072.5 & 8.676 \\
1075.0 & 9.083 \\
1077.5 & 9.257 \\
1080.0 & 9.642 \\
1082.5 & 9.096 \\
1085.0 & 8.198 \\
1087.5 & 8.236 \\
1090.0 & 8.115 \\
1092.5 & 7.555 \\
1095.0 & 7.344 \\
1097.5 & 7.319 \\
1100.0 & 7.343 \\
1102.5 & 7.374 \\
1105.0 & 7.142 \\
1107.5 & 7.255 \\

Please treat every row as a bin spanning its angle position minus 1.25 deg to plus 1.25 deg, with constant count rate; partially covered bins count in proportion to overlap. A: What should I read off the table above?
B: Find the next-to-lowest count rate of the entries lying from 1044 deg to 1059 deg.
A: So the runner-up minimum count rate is 4.829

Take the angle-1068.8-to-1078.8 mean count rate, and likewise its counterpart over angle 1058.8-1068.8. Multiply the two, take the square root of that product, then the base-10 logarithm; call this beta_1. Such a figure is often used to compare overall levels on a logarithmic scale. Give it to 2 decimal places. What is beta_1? 0.92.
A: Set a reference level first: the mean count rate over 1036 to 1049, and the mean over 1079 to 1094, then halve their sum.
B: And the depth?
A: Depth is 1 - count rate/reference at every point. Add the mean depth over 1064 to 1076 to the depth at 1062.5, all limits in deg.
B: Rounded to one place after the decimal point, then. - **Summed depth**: -0.4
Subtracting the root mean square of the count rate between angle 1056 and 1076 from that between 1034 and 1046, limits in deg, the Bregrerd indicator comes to -2.5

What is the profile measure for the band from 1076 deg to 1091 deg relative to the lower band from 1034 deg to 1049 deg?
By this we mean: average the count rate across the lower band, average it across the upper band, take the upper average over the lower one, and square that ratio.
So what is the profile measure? 2.7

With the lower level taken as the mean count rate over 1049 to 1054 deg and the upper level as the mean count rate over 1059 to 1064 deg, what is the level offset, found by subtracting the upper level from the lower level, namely -2.3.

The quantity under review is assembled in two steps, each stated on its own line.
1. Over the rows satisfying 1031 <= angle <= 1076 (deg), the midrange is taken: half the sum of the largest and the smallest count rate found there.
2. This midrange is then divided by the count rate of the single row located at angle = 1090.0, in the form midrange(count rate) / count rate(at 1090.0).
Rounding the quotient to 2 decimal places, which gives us 0.85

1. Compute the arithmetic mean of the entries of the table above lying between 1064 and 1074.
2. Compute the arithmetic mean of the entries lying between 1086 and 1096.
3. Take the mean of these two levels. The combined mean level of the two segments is 8.2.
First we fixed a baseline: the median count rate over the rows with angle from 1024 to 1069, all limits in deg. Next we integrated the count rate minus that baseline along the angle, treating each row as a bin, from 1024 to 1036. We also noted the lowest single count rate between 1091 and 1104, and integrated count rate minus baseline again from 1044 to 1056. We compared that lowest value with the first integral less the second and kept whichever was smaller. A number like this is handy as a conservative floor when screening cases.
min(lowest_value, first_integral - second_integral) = 7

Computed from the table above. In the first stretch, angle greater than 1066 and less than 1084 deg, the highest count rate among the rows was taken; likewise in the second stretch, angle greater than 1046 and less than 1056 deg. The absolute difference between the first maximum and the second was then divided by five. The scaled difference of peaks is 0.73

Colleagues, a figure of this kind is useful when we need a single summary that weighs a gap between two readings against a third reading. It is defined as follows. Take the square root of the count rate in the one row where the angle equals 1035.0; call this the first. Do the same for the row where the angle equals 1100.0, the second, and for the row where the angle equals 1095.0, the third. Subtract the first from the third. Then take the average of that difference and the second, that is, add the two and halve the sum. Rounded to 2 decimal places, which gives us 1.43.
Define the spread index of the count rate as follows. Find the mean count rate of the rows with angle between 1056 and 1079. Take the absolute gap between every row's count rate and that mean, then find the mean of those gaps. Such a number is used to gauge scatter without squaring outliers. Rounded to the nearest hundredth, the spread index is 0.80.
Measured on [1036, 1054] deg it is 0.32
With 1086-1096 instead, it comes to 0.36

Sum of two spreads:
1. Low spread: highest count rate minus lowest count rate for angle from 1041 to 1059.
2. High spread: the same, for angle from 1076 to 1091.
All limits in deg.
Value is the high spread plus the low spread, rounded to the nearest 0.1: 3.4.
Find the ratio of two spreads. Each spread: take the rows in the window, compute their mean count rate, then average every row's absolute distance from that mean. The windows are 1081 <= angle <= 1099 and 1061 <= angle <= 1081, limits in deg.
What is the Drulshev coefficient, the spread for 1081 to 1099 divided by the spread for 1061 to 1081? 0.8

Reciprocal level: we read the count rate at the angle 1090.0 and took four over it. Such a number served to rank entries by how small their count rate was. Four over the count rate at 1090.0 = 0.49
